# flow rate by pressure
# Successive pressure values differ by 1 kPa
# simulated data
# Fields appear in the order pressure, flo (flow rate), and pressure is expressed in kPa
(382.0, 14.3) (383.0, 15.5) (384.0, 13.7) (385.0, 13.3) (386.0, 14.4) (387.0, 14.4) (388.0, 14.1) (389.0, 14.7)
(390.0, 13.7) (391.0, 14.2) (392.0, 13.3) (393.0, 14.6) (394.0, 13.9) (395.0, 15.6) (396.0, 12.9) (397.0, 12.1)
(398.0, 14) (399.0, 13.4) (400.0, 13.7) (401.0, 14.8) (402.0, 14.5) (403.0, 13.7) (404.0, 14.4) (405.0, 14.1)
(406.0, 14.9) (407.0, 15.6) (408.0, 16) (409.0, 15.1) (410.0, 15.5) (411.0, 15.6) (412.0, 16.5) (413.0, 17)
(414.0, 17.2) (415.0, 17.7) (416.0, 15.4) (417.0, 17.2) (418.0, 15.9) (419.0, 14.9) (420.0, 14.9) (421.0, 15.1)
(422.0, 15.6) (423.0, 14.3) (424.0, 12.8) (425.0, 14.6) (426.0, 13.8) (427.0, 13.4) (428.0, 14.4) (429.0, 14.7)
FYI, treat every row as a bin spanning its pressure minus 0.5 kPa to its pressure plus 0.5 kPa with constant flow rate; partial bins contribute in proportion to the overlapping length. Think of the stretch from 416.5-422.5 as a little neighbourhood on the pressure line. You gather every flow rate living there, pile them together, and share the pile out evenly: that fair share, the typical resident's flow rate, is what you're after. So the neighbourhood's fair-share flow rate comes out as 15.6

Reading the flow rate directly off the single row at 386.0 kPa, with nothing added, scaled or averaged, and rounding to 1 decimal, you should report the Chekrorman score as 14.4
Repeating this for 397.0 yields 12.1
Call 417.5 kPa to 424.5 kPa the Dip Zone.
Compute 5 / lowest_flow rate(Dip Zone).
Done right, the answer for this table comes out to 0.39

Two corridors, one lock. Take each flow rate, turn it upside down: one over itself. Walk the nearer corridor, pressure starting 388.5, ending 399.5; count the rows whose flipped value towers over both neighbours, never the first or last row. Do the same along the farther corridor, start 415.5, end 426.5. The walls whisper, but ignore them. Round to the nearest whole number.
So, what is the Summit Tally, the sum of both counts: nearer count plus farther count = 5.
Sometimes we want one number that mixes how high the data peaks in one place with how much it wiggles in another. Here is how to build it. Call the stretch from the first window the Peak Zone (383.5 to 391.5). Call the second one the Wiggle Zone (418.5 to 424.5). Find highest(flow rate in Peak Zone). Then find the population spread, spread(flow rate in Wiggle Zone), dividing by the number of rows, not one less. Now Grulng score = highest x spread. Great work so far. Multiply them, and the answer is 13.1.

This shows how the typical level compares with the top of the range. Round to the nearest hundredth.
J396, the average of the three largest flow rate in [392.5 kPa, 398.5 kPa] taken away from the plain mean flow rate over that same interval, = -0.88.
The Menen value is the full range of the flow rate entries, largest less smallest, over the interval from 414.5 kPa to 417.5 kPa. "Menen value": 2.3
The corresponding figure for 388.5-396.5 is 2.7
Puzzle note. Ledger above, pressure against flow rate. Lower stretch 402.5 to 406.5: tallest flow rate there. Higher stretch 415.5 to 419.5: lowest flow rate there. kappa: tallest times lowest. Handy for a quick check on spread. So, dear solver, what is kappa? 222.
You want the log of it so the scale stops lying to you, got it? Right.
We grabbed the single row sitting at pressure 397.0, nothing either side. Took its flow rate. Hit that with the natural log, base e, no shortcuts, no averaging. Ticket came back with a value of 2.49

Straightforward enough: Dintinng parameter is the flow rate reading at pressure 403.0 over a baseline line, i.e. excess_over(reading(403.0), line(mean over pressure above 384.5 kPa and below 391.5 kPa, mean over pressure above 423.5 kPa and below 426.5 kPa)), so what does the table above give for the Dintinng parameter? -0.3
